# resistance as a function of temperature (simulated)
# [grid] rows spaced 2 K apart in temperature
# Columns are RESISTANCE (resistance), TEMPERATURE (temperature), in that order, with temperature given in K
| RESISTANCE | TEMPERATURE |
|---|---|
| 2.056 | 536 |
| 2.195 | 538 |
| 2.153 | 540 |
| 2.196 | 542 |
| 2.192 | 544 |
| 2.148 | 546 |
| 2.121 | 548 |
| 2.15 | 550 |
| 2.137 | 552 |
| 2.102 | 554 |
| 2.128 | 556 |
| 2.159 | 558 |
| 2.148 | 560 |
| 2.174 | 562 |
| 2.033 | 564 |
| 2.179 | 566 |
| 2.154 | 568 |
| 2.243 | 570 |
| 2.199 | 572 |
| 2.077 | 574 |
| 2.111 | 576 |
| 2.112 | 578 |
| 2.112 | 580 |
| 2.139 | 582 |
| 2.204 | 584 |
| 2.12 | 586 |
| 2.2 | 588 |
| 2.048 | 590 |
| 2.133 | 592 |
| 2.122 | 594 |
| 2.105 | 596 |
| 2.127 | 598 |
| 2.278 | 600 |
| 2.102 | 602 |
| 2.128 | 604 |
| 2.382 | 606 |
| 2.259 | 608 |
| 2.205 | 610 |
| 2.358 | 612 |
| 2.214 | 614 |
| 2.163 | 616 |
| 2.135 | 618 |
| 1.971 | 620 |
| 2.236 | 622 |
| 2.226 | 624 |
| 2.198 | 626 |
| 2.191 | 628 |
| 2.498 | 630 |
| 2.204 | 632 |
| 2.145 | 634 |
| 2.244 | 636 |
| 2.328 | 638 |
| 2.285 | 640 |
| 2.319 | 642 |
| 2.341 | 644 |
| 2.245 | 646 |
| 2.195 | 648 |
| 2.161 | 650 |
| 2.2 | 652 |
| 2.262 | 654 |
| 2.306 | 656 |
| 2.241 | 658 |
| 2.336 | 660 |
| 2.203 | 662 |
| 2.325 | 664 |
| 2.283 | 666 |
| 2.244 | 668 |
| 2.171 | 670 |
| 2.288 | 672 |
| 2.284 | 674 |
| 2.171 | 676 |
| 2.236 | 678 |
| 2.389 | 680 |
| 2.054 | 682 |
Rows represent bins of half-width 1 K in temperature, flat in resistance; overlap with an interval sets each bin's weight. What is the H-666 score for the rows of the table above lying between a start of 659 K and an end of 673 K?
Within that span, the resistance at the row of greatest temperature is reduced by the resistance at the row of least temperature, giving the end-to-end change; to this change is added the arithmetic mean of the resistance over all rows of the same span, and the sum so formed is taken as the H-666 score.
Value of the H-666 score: 2.22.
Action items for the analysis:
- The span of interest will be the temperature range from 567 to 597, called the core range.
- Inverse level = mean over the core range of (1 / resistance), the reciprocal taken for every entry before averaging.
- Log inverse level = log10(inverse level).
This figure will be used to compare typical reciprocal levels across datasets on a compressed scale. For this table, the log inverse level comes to -0.330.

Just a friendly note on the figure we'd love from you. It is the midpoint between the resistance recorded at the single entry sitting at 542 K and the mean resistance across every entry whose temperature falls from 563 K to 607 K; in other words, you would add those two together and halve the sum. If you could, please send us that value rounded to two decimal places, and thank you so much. 2.17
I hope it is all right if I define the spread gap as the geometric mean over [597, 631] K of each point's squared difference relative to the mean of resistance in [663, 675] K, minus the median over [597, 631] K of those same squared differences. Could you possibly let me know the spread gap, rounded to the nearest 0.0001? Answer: -0.0031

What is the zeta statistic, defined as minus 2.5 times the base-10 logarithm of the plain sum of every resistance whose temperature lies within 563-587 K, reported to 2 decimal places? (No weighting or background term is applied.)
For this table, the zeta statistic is -3.52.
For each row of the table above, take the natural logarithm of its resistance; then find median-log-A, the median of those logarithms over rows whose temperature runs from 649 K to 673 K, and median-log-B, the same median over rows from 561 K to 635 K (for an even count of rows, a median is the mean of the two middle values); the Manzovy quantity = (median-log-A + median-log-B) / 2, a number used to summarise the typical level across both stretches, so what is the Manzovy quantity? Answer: 0.792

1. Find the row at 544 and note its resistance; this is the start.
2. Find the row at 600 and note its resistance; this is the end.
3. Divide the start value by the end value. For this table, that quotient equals 0.96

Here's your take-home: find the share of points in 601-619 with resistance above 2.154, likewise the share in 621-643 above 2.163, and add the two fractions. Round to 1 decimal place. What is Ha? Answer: 1.6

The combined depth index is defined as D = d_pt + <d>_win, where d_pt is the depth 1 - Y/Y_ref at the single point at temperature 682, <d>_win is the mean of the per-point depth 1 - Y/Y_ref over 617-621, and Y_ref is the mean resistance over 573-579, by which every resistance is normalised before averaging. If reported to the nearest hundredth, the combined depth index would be 0.04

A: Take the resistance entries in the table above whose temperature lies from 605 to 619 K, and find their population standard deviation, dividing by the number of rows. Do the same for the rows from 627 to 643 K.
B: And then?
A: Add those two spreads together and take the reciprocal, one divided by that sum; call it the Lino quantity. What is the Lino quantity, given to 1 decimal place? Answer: 5.3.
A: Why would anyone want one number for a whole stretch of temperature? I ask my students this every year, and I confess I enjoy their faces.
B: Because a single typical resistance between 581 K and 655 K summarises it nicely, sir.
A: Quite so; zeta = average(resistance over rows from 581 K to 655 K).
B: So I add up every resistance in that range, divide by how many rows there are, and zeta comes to 2.21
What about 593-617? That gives 2.20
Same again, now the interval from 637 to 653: 2.26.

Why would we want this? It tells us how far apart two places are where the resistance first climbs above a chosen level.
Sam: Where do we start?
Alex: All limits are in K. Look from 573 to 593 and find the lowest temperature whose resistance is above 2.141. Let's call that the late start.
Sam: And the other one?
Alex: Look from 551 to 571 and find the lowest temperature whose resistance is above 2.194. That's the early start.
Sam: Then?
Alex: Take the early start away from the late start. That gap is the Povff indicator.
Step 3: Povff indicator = 14 K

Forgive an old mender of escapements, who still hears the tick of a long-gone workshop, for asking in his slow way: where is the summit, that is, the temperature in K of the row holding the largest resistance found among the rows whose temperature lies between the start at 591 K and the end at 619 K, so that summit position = 606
